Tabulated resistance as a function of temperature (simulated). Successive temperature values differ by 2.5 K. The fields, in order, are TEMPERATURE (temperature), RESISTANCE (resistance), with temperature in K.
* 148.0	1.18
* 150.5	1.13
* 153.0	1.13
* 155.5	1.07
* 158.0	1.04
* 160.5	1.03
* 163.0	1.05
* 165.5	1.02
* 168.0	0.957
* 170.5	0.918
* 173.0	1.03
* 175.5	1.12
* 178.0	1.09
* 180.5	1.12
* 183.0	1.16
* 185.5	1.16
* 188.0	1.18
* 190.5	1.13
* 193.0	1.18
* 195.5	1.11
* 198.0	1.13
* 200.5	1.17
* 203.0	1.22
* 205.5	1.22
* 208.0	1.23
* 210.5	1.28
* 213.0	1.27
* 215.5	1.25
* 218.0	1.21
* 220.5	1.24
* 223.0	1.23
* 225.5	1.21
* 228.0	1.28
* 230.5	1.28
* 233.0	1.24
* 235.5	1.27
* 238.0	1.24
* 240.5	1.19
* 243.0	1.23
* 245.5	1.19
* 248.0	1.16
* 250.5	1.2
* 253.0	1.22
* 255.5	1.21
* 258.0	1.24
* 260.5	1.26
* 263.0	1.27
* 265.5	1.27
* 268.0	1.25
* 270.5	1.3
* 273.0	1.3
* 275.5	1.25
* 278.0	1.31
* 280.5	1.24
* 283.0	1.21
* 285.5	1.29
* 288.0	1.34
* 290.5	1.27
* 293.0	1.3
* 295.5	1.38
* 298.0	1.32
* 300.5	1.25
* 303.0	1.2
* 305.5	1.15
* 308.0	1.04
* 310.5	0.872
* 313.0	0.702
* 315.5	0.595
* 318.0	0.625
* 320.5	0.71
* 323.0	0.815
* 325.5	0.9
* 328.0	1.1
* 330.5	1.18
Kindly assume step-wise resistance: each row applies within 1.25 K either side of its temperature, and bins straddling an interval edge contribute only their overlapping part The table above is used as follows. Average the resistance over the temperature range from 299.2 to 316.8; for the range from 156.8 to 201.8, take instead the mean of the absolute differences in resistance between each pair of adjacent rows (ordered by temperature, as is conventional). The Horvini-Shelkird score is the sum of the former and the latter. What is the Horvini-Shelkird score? 1.01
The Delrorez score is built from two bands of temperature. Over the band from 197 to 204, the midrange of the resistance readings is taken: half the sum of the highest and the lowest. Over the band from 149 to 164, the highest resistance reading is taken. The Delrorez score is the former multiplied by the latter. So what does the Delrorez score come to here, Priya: 1.33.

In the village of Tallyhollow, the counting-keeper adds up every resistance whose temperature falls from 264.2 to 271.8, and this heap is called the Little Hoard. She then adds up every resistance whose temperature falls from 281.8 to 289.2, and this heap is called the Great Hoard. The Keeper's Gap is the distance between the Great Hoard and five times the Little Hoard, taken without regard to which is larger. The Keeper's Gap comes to 15.3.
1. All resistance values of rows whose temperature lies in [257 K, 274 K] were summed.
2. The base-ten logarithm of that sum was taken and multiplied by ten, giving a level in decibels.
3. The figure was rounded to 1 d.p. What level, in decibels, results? 9.5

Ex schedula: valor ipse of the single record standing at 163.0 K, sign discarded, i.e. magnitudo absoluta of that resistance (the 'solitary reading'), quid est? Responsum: 1.05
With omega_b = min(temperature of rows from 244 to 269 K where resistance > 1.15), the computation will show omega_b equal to 245.5 K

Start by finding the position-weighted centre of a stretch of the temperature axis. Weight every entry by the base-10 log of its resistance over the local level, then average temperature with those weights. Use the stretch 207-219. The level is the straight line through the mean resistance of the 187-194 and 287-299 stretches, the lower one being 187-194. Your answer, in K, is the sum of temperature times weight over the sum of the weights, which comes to 211.9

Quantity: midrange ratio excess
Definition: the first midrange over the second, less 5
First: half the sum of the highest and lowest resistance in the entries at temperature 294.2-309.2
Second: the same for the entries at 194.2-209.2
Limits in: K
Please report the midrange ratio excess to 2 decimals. -3.97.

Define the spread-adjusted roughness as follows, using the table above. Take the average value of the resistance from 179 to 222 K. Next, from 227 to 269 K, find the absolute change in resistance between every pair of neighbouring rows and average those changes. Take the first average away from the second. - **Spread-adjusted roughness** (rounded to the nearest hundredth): -1.17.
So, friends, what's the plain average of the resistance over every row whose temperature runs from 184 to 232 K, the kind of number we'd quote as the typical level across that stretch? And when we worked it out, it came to 1.21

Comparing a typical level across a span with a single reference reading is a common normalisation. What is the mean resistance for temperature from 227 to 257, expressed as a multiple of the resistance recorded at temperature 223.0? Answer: 1.00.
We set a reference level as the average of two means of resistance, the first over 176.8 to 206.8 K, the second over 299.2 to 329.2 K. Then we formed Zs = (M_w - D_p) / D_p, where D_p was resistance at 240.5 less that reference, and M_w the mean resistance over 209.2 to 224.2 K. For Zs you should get 7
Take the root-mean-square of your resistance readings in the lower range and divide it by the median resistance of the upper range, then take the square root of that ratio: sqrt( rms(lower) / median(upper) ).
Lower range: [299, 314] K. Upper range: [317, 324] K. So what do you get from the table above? 1.22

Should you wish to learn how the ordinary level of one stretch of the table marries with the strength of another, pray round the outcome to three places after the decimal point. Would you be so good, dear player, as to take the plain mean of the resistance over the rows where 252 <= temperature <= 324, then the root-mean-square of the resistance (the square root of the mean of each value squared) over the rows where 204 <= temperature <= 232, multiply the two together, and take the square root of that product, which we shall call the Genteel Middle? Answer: 1.194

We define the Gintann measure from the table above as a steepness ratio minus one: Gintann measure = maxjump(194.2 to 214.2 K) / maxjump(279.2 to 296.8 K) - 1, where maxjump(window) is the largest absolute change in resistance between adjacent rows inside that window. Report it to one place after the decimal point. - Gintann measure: -0.4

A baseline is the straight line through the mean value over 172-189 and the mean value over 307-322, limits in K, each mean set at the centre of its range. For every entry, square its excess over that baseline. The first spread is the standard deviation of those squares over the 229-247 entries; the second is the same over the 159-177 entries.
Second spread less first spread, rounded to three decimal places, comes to 0.005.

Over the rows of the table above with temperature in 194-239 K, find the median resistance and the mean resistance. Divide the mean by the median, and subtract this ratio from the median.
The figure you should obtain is 0.24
